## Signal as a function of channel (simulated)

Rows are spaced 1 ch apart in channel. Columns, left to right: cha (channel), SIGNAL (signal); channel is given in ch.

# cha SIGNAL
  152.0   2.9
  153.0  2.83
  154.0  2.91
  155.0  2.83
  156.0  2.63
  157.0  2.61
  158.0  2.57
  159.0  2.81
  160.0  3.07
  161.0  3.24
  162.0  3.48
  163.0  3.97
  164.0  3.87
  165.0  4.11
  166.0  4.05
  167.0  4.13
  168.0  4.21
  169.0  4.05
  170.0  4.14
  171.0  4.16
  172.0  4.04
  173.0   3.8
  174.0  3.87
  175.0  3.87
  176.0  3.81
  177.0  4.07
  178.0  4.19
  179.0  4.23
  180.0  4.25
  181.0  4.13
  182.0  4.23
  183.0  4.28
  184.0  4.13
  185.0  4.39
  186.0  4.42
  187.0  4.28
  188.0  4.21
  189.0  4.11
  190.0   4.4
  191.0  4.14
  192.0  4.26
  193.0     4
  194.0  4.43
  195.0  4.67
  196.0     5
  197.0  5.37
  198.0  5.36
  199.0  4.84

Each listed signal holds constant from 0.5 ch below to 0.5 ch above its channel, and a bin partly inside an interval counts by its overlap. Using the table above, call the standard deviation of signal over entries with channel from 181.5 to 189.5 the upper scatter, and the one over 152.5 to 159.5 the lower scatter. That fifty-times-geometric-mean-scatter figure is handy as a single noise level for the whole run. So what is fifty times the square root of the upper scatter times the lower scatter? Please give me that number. 6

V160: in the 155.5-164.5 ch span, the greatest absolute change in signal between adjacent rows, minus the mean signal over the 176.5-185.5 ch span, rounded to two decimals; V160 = -3.72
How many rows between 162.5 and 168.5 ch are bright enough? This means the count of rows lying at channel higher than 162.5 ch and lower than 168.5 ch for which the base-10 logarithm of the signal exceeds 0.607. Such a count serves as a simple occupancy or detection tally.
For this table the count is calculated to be 4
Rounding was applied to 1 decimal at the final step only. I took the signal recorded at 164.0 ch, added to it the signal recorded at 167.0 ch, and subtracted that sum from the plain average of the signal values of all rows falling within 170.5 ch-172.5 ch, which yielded -3.9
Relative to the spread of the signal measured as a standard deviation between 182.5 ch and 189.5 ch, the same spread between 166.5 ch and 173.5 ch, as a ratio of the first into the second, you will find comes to 1.1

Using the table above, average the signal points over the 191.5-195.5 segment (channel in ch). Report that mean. 4.34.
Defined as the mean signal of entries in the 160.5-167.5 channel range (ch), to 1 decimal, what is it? 3.8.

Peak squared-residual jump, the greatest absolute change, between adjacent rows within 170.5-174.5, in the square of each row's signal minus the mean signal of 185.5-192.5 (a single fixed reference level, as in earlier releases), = 0.16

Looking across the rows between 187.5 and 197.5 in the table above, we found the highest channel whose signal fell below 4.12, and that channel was 193.0 ch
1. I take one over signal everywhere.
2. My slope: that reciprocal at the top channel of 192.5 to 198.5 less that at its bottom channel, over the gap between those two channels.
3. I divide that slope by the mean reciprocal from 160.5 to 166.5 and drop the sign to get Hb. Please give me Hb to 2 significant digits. 0.048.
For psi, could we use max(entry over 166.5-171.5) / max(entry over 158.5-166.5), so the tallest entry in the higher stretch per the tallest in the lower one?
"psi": 1.02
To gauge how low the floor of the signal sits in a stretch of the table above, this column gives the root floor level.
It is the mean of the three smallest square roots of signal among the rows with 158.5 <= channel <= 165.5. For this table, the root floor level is 1.74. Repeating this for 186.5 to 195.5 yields 2.02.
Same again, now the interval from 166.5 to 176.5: 1.96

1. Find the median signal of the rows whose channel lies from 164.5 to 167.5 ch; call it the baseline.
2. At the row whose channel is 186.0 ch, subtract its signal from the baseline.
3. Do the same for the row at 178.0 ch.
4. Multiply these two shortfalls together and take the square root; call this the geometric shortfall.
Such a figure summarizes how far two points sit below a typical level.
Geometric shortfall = 0.16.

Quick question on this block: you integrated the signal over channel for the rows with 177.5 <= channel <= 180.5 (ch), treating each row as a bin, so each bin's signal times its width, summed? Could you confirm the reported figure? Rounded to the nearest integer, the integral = 13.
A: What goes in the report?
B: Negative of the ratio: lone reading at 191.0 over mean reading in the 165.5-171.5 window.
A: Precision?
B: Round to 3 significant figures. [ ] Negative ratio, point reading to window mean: -1.00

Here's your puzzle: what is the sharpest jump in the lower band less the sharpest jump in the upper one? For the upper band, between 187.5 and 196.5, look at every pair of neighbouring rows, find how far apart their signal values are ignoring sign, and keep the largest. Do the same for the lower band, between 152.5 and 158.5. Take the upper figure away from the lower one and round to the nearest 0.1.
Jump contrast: -0.2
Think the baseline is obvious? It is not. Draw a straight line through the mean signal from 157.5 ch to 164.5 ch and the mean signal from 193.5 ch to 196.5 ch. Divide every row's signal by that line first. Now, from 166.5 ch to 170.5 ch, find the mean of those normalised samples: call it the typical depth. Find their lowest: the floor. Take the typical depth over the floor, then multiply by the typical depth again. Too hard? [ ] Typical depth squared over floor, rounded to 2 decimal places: 1.18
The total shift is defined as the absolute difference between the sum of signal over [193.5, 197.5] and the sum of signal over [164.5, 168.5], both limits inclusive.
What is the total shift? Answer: 3.0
